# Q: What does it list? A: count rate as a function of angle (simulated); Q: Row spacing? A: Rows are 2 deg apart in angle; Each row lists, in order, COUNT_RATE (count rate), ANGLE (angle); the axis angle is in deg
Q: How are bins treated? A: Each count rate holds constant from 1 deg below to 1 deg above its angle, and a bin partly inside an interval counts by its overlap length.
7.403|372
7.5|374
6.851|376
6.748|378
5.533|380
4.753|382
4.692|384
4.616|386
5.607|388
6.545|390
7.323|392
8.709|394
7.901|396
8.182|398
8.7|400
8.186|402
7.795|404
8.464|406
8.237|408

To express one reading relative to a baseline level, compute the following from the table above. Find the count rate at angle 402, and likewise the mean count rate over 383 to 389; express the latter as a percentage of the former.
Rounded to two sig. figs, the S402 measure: 61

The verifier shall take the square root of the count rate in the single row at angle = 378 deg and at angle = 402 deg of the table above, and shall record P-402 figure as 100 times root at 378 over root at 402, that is 91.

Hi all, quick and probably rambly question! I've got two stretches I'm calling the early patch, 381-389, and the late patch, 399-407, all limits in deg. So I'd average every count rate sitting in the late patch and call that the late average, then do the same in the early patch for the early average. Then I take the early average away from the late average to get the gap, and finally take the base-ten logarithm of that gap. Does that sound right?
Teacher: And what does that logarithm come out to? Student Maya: 0.53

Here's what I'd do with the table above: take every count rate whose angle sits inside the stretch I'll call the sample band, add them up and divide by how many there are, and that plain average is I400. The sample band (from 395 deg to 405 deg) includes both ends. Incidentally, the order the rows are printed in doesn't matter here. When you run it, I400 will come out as 8.2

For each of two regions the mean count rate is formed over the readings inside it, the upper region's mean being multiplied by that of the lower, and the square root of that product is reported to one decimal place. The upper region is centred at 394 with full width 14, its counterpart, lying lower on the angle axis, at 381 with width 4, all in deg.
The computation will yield 6.2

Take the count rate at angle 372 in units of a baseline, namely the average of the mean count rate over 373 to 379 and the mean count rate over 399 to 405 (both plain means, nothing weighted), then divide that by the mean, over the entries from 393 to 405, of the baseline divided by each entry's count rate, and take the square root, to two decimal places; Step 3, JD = 1.02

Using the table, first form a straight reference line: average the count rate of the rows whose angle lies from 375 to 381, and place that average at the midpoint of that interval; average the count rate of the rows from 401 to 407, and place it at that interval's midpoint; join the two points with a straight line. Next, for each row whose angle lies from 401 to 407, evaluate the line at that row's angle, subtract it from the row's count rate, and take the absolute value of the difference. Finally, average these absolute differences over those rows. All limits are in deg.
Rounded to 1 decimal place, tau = 0.2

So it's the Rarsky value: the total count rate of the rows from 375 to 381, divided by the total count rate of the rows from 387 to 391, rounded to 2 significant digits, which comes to 1.6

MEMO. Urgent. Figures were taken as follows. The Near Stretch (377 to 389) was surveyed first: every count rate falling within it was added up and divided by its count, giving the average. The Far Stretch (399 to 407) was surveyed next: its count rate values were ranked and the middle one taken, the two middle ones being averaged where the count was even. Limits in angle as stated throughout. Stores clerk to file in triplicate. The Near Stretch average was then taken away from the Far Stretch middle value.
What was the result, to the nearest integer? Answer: 3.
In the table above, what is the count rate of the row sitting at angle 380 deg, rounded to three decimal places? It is 5.533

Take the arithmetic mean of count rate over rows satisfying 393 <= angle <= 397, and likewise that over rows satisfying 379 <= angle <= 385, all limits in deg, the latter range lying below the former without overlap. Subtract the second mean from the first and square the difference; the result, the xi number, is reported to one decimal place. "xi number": 11.0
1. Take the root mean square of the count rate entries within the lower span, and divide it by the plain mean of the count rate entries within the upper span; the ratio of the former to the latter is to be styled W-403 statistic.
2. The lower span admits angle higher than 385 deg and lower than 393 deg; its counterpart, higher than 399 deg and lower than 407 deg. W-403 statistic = 0.74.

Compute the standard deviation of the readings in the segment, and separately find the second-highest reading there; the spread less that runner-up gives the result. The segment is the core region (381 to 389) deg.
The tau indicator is -4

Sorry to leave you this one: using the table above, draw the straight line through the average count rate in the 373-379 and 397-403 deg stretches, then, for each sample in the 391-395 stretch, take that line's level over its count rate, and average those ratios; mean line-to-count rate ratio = 1.0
